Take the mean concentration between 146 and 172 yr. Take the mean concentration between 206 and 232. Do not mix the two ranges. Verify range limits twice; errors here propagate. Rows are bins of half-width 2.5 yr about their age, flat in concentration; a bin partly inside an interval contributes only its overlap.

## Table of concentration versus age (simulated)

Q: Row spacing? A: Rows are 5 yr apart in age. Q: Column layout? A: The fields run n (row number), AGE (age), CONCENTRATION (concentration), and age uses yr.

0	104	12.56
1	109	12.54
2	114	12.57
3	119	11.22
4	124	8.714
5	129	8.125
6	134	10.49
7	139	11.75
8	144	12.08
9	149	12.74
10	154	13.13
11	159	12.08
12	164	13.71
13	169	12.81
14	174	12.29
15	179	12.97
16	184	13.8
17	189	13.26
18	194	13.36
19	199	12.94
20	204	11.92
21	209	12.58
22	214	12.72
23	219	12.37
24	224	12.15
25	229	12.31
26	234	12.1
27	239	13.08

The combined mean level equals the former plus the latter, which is 25.3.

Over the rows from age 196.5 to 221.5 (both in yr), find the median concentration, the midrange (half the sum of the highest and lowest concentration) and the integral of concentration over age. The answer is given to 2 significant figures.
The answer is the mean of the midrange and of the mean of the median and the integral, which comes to 88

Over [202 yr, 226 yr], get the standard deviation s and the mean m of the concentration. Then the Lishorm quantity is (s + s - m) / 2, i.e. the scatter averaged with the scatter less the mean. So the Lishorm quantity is -5.9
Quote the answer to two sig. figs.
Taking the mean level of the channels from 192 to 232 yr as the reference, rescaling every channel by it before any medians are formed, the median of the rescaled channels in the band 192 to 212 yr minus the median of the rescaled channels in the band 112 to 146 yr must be 0.12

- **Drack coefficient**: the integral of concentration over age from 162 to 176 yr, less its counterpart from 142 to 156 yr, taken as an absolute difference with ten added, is 14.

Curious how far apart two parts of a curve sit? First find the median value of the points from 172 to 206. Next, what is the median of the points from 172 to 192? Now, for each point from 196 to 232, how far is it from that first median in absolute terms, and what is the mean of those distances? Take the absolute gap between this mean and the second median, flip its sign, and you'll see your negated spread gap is -12.6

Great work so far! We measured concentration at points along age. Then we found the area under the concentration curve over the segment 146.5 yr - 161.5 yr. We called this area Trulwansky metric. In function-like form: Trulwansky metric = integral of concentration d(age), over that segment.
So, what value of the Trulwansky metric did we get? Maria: 190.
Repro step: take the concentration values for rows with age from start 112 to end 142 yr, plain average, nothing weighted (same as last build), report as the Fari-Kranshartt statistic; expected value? 10.5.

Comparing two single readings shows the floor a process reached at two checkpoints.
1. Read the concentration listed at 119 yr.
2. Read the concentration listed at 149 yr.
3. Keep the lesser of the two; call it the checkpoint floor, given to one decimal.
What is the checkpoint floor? 11.2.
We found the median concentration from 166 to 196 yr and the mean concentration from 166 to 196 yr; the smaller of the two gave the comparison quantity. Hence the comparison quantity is 13.1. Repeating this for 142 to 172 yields 12.8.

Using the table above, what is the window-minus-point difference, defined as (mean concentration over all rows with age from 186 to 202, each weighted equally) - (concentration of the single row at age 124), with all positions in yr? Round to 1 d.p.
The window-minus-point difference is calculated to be 4.5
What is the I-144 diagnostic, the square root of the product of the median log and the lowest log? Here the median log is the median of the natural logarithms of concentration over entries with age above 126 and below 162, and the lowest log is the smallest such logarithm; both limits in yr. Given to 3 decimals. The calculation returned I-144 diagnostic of 2.285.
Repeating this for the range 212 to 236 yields 2.502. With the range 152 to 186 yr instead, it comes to 2.527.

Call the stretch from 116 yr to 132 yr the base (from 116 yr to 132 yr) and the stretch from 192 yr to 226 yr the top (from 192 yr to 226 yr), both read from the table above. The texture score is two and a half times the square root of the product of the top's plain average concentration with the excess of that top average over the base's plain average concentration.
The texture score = 16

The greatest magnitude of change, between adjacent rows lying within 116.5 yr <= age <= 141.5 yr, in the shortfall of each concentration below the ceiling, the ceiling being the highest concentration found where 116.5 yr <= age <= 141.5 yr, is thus 2.5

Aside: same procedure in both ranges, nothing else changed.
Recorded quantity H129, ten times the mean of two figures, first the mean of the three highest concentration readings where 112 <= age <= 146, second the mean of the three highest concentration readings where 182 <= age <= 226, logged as 128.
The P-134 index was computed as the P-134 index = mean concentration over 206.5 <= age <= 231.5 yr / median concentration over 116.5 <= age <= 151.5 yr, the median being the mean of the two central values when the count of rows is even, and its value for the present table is 1.11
